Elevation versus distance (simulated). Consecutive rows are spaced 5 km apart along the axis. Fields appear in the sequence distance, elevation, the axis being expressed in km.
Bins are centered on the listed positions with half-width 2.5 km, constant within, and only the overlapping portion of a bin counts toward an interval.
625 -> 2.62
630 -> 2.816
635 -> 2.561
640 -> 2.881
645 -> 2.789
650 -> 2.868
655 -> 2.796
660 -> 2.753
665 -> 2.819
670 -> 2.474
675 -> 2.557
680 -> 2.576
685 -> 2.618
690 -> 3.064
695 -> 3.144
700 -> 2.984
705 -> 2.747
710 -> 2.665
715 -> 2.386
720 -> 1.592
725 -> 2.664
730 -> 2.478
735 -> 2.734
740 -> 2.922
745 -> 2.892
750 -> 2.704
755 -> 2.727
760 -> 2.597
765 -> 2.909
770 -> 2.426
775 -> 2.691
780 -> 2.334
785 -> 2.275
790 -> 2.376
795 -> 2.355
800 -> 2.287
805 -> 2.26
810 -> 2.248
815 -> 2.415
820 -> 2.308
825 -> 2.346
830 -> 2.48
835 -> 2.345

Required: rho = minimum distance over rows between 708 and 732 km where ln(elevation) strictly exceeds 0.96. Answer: 710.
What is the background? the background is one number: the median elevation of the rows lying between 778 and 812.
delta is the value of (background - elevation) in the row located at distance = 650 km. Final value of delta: -0.58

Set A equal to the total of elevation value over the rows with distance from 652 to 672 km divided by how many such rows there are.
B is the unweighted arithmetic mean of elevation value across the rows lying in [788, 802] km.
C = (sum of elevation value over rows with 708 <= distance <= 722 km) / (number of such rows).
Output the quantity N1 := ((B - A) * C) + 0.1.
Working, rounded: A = 2.7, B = 2.3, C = 2.21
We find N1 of -0.7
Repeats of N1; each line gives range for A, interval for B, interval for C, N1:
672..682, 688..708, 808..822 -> 1.1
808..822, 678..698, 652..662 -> 1.6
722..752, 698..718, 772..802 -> 0.0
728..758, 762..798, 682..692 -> -0.6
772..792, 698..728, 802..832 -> 0.3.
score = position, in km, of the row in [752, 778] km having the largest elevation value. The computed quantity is 765 km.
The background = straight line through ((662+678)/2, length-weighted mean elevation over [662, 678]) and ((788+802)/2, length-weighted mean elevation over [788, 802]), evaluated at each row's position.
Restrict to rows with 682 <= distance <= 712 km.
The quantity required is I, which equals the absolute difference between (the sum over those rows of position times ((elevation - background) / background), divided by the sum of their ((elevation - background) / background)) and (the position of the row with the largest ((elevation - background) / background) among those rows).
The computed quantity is 1.9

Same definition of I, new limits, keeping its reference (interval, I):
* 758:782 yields 1.8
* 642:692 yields 20.9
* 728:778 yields 11.7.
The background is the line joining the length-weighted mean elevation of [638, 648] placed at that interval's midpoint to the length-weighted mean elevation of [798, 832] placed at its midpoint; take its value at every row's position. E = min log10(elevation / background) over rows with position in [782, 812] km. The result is -0.027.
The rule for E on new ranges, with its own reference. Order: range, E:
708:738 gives -0.215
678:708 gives -0.025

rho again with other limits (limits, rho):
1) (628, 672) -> 630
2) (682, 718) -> 685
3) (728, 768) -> 735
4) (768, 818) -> 775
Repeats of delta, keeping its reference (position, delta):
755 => -0.44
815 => -0.13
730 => -0.19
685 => -0.33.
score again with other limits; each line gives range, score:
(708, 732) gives 710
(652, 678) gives 665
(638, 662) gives 640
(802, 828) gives 815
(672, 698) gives 695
